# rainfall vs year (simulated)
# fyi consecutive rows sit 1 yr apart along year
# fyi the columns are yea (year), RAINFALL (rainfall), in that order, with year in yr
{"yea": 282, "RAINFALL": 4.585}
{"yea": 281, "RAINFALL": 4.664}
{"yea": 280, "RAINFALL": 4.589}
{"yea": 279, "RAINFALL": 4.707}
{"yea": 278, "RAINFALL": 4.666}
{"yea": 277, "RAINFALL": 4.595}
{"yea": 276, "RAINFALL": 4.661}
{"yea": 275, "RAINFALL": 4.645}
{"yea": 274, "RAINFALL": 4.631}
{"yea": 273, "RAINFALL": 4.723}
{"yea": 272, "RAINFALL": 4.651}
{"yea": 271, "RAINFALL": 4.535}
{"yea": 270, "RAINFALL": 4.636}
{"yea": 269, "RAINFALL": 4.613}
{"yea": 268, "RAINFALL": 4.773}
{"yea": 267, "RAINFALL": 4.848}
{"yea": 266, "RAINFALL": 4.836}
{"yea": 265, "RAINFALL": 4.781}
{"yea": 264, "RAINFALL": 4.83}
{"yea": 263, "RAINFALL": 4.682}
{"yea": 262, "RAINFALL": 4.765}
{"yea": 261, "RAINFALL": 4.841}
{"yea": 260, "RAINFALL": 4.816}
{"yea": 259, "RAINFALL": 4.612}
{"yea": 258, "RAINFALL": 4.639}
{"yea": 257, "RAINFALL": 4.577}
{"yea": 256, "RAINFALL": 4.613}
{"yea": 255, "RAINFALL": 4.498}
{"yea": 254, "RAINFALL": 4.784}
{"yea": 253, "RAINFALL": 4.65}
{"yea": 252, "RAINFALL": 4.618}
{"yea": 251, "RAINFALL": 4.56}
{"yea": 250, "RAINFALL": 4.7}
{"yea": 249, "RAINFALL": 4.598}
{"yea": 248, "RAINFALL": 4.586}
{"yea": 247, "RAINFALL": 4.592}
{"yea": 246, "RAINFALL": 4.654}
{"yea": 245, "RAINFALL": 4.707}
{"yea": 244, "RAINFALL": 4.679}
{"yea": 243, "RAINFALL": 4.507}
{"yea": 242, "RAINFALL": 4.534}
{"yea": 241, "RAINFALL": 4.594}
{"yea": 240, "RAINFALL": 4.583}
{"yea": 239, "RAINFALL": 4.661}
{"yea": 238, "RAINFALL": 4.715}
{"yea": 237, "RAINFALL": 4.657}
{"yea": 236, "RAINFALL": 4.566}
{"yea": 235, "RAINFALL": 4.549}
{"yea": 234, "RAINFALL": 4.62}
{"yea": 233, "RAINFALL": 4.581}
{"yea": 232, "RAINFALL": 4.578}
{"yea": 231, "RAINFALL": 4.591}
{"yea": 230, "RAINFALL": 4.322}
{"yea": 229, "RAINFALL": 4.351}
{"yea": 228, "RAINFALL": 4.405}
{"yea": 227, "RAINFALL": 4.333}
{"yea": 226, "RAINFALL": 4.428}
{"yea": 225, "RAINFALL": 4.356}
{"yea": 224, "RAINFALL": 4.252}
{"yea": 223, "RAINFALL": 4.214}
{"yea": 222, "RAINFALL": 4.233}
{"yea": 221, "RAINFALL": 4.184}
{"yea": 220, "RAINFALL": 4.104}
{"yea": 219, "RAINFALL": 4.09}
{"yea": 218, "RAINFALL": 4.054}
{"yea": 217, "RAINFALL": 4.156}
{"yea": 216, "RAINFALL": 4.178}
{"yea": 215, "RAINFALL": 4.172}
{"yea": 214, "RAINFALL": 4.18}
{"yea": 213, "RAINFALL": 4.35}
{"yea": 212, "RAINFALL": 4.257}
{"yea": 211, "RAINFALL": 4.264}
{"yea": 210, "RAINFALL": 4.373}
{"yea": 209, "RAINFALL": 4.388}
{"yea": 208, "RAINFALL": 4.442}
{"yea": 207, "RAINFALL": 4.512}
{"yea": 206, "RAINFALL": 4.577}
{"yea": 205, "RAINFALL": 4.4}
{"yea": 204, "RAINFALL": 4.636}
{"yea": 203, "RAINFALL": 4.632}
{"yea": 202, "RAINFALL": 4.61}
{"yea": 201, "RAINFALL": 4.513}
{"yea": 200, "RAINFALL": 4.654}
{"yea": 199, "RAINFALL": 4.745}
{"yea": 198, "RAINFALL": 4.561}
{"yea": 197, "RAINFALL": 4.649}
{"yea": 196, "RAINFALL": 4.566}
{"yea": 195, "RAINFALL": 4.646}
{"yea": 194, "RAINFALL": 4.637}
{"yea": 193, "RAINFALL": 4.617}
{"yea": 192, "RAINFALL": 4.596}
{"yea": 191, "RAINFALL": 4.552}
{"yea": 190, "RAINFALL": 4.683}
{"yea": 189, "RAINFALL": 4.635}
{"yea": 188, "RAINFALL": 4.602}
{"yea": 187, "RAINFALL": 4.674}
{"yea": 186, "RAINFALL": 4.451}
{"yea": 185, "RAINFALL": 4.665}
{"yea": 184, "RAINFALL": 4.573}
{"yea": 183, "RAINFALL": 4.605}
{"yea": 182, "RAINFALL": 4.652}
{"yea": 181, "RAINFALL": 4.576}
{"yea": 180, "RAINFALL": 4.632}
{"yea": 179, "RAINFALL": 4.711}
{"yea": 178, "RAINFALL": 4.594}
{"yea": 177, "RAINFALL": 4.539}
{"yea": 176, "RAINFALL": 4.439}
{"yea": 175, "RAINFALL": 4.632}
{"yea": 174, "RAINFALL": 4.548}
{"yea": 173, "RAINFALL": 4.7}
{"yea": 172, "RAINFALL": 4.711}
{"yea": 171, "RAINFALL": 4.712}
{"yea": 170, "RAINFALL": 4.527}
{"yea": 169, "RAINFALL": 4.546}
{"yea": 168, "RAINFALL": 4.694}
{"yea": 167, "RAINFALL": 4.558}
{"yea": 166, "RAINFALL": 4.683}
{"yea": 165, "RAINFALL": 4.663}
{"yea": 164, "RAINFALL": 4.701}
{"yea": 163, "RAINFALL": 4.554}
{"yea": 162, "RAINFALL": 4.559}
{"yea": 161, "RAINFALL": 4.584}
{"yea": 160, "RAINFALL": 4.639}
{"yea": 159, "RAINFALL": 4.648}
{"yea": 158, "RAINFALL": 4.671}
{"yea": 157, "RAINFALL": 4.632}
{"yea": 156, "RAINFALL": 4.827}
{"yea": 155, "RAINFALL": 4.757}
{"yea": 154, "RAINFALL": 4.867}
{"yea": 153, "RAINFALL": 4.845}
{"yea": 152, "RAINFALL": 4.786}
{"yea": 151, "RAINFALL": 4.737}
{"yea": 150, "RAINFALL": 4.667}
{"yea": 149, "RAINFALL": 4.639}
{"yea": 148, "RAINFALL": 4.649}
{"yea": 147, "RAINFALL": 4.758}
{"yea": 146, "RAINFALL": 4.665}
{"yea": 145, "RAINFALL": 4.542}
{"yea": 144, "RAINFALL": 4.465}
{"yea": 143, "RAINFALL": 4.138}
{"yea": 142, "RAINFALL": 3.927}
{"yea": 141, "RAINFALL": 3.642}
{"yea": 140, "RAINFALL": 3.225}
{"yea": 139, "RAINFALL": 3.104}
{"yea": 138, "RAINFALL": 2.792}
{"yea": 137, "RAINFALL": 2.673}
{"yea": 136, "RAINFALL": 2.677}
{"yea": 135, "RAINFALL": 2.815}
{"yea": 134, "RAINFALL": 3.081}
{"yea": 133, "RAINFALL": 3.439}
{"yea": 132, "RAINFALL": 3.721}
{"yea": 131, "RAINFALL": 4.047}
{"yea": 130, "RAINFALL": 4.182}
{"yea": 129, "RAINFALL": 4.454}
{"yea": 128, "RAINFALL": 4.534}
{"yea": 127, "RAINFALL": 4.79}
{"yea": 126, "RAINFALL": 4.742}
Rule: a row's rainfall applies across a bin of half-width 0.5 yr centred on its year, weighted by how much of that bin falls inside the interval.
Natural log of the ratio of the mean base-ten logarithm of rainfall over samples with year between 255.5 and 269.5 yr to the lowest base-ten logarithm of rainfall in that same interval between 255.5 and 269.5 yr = 0.02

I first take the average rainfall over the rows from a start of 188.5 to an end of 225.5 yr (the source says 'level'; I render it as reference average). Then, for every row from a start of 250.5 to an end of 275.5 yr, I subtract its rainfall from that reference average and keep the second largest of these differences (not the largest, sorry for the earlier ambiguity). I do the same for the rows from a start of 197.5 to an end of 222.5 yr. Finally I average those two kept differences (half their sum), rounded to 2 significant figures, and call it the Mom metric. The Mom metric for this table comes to 0.11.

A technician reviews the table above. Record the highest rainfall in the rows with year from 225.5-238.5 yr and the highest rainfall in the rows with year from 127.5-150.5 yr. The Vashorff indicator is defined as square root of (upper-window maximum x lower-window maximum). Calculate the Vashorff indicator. 4.74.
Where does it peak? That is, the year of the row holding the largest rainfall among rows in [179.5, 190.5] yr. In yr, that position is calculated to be 190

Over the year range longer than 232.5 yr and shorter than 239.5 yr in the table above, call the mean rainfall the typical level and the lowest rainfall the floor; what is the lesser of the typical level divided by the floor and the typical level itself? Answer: 1.02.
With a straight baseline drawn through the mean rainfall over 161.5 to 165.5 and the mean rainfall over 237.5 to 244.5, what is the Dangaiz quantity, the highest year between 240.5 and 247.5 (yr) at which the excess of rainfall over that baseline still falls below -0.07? 243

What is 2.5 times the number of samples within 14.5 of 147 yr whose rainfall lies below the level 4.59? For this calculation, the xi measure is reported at 35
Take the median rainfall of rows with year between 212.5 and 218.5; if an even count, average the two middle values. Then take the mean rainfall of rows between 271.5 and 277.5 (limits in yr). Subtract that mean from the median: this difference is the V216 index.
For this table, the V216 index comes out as -0.48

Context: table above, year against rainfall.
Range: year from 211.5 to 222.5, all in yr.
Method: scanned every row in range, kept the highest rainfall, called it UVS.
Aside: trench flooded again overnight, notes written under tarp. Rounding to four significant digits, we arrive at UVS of 4.350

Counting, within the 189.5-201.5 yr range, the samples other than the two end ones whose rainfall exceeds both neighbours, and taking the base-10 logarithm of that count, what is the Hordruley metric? 0.48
